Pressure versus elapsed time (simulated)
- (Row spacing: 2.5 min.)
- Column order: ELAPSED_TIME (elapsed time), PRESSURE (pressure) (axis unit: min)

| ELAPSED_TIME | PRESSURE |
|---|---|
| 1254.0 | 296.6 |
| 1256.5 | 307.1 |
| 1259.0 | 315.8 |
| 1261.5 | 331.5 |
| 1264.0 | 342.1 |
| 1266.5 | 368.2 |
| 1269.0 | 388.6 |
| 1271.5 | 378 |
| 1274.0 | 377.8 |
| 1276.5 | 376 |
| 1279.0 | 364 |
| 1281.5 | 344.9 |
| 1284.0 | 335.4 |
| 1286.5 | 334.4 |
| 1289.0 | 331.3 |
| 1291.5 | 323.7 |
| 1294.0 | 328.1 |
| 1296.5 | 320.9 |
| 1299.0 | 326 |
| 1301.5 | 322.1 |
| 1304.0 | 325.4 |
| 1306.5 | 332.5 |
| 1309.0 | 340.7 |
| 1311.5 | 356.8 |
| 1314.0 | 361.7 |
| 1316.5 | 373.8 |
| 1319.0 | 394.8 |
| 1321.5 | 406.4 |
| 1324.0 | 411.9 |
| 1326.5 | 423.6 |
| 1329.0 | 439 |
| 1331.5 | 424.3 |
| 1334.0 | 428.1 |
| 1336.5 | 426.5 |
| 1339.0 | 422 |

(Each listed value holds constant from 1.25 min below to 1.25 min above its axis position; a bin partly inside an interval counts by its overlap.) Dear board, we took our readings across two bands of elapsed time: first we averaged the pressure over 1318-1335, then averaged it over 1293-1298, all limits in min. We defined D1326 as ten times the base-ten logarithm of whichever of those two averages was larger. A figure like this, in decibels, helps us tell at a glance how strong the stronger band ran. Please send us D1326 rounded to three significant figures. 26.2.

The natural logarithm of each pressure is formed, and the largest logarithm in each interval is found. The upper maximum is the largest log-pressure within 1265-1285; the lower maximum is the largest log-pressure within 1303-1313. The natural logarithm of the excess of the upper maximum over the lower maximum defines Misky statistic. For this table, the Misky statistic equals -2.5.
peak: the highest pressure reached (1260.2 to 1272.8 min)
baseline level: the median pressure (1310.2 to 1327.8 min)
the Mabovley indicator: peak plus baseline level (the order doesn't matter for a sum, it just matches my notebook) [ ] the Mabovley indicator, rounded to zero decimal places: 783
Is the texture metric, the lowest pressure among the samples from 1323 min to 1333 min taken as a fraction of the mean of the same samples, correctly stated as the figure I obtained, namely 0.97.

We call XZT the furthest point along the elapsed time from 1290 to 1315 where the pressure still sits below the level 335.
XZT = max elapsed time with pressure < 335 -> 1306.5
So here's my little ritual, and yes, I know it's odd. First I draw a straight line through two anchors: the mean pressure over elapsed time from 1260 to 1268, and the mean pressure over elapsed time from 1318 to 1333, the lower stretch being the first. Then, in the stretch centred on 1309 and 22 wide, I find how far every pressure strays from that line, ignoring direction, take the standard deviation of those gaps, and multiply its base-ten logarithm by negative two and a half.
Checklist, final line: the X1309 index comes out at -3.1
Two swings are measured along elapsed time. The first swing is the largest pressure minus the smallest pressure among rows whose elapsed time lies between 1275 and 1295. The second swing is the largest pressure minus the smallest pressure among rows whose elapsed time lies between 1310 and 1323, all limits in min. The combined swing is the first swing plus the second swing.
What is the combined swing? 102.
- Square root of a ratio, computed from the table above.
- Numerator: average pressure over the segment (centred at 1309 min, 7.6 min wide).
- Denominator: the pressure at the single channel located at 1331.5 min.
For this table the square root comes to 0.900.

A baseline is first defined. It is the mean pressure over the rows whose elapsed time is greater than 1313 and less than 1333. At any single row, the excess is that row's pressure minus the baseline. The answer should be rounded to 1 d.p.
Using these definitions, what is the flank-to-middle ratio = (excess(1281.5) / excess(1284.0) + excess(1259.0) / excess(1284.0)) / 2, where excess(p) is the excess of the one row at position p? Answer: 1.1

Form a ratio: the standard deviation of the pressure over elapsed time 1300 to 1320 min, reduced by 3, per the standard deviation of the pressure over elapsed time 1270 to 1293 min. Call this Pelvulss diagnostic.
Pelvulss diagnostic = 1.0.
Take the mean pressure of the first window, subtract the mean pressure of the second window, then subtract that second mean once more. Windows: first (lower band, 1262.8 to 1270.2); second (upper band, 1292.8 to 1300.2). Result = -284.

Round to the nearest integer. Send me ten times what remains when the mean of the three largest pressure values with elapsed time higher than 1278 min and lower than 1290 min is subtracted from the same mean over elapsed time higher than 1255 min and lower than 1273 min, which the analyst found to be 302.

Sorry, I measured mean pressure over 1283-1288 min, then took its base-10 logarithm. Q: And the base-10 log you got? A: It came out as 2.52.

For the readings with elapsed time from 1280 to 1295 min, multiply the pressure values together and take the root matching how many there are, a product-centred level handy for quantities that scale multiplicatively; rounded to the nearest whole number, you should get 333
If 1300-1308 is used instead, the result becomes 327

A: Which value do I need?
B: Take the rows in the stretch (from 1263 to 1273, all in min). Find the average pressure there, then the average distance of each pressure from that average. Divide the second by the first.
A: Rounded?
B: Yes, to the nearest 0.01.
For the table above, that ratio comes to 0.04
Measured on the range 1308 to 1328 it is 0.07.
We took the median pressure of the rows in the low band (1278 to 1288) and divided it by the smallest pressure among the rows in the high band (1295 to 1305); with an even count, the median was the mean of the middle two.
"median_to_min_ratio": 1.06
